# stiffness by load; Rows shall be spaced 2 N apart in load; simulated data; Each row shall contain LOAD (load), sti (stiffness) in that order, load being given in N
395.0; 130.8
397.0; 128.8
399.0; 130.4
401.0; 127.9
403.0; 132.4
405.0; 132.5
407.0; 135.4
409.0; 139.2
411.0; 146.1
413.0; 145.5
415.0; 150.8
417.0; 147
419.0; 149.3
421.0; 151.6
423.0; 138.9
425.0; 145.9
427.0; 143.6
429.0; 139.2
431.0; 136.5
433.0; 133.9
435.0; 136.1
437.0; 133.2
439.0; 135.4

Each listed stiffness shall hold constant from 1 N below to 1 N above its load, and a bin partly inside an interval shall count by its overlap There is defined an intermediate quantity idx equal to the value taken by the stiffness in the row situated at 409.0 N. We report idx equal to 139.2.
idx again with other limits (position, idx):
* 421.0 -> 151.6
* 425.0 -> 145.9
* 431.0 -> 136.5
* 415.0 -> 150.8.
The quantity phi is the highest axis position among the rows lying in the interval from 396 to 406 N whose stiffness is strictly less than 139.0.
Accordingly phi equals 405.0 N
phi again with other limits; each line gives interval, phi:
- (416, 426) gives 423.0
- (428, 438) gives 437.0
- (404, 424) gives 423.0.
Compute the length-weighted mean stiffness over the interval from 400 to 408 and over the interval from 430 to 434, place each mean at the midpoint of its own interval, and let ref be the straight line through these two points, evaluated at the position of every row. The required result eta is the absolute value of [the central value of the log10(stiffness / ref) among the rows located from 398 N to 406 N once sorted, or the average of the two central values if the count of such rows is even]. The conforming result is 0.00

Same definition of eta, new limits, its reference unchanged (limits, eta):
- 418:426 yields 0.04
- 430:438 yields 0.00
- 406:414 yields 0.03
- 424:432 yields 0.02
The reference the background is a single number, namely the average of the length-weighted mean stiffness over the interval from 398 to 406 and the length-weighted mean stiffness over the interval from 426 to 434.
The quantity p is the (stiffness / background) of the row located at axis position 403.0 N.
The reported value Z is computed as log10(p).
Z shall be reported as -0.007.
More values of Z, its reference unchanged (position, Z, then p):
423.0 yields 0.014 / 1.03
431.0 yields 0.006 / 1.01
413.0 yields 0.034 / 1.08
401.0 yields -0.022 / 0.95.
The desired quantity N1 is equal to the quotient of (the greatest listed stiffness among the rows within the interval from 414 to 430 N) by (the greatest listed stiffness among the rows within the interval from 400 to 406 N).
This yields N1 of 1.14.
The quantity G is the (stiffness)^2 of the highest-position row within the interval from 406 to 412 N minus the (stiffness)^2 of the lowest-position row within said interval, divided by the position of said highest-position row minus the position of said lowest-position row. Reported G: 753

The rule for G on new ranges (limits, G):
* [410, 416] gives 349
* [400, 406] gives 299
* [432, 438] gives -47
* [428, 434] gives -362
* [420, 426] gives -424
